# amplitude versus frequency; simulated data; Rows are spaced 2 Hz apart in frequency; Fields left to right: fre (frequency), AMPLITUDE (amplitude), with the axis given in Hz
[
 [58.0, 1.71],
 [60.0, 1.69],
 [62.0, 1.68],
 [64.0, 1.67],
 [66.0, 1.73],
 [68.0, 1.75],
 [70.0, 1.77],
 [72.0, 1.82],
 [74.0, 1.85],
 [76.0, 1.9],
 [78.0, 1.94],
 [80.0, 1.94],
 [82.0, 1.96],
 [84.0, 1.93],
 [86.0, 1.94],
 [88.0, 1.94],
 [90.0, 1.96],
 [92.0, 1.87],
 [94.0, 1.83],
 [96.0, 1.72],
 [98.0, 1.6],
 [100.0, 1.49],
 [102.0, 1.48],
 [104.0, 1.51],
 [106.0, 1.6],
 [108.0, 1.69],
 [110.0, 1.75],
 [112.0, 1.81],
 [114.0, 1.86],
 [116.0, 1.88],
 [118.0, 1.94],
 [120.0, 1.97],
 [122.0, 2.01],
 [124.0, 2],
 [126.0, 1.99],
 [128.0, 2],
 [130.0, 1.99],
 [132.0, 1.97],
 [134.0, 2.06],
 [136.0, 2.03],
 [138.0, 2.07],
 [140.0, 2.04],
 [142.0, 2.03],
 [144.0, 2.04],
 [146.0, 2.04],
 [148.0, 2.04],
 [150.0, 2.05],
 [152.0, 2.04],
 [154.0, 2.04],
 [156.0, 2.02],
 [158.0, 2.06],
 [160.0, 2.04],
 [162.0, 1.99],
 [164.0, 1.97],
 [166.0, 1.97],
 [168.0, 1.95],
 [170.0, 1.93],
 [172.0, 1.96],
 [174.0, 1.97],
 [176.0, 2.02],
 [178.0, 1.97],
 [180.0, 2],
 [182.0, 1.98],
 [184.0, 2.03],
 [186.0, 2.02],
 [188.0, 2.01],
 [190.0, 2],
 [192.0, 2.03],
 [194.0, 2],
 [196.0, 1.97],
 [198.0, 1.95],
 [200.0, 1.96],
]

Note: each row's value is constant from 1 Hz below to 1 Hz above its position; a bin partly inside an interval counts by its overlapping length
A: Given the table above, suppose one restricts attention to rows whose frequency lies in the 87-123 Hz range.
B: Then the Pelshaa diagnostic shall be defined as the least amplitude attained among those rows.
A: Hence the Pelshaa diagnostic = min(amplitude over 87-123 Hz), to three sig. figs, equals 1.48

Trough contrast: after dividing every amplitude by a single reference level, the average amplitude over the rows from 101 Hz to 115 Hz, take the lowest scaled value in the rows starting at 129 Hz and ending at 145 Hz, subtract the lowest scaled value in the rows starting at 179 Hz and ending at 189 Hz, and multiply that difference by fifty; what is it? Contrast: 0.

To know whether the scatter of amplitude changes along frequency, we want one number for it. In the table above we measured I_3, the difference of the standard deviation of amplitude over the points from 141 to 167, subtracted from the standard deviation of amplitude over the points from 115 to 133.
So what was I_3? 0.01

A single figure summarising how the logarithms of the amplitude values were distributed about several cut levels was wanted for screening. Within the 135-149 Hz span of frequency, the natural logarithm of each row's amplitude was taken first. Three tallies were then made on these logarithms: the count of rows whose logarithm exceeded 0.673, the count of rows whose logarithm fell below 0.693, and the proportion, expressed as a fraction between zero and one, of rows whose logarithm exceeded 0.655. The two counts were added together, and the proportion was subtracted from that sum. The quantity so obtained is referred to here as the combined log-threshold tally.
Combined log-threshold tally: 6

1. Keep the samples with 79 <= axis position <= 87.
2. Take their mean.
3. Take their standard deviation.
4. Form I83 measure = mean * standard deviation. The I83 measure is 0.02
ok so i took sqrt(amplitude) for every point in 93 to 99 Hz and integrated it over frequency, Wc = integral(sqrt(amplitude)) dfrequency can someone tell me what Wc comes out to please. 7.9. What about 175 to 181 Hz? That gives 8.5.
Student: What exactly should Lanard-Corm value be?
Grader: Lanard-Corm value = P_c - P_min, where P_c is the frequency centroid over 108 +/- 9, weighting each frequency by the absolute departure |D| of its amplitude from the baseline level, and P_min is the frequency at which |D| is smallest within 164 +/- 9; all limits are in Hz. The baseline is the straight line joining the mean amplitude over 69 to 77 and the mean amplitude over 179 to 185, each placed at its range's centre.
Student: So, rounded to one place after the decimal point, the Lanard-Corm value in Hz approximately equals -59.4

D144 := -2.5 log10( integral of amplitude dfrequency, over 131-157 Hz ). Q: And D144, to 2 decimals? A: -4.31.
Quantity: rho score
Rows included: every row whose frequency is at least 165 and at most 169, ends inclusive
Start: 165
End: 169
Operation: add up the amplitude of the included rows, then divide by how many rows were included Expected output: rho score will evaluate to 1.96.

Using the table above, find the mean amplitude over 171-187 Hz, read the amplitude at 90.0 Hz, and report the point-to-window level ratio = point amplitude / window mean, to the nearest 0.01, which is 0.98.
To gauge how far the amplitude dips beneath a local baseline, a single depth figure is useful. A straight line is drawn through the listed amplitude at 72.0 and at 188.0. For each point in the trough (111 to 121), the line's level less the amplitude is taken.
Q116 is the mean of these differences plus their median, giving 0.01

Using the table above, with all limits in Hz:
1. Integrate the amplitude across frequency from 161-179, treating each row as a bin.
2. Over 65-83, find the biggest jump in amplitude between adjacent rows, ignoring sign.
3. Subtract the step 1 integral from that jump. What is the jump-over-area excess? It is -35.4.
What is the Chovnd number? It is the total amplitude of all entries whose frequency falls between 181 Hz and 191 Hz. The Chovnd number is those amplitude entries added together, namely 10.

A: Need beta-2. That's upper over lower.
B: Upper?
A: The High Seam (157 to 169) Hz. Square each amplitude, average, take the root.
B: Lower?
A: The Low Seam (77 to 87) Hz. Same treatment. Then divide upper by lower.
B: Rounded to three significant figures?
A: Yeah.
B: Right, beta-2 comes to 1.03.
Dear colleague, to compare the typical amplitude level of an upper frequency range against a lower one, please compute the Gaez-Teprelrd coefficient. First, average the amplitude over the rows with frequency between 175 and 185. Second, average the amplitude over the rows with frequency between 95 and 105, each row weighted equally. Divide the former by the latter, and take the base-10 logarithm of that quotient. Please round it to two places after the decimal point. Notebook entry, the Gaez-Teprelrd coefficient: 0.11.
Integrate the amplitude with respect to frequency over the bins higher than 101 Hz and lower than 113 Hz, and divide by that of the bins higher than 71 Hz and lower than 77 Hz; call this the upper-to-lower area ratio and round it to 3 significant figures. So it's 1.77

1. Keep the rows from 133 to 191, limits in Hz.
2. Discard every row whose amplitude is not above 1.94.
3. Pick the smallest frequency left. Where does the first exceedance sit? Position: 134.0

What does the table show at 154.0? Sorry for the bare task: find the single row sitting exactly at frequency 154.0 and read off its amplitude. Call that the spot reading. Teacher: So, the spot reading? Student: 2.04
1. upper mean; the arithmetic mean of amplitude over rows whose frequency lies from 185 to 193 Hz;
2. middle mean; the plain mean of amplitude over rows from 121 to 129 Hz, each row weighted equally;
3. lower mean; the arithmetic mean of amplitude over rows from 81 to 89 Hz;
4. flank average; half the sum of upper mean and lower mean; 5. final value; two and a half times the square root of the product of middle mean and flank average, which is 4.97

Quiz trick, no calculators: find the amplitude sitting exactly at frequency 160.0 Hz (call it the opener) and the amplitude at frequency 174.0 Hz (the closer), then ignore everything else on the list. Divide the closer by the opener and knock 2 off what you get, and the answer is -1.03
